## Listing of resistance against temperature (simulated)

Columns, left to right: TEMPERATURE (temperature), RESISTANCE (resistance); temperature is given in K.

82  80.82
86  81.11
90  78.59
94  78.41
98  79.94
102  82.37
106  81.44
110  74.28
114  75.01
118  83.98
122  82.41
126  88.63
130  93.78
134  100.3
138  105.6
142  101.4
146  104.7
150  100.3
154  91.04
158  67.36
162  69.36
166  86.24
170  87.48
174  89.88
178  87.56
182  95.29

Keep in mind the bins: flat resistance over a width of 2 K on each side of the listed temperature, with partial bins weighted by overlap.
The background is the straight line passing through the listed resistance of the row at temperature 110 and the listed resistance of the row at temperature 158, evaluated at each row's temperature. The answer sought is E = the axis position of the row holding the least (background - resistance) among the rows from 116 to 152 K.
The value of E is 146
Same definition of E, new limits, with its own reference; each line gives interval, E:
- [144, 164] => 146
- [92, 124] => 118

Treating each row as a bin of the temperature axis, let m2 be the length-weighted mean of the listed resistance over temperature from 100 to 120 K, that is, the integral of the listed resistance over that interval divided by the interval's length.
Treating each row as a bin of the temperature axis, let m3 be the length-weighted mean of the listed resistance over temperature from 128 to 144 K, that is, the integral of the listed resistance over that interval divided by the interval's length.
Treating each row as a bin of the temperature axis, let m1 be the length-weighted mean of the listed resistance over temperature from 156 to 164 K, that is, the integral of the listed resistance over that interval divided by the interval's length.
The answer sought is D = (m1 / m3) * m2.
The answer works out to 54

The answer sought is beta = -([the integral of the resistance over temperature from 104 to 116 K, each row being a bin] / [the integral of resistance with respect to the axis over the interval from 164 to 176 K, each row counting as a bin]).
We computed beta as -0.88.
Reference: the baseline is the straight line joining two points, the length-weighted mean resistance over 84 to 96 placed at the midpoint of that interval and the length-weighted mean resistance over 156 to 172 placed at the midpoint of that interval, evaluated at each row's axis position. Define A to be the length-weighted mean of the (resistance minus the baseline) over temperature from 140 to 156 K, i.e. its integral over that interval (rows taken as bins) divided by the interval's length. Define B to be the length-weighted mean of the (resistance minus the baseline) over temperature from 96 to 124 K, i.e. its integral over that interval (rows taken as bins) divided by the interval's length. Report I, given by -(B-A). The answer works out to 20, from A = 21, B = 1.0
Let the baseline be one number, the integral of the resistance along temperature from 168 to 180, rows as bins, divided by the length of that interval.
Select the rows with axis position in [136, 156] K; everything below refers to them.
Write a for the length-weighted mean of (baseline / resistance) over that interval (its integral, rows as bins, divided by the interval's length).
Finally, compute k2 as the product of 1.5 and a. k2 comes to 1.3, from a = 0.88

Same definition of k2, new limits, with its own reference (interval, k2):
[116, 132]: 1.5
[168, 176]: 1.5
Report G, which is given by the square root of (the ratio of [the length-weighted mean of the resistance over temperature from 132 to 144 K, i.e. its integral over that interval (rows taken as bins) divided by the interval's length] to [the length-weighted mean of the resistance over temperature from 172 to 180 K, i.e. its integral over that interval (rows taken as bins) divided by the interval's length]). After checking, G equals 1.07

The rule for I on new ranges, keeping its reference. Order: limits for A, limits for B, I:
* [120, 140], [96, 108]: 14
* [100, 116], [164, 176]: -11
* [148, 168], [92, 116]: 6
